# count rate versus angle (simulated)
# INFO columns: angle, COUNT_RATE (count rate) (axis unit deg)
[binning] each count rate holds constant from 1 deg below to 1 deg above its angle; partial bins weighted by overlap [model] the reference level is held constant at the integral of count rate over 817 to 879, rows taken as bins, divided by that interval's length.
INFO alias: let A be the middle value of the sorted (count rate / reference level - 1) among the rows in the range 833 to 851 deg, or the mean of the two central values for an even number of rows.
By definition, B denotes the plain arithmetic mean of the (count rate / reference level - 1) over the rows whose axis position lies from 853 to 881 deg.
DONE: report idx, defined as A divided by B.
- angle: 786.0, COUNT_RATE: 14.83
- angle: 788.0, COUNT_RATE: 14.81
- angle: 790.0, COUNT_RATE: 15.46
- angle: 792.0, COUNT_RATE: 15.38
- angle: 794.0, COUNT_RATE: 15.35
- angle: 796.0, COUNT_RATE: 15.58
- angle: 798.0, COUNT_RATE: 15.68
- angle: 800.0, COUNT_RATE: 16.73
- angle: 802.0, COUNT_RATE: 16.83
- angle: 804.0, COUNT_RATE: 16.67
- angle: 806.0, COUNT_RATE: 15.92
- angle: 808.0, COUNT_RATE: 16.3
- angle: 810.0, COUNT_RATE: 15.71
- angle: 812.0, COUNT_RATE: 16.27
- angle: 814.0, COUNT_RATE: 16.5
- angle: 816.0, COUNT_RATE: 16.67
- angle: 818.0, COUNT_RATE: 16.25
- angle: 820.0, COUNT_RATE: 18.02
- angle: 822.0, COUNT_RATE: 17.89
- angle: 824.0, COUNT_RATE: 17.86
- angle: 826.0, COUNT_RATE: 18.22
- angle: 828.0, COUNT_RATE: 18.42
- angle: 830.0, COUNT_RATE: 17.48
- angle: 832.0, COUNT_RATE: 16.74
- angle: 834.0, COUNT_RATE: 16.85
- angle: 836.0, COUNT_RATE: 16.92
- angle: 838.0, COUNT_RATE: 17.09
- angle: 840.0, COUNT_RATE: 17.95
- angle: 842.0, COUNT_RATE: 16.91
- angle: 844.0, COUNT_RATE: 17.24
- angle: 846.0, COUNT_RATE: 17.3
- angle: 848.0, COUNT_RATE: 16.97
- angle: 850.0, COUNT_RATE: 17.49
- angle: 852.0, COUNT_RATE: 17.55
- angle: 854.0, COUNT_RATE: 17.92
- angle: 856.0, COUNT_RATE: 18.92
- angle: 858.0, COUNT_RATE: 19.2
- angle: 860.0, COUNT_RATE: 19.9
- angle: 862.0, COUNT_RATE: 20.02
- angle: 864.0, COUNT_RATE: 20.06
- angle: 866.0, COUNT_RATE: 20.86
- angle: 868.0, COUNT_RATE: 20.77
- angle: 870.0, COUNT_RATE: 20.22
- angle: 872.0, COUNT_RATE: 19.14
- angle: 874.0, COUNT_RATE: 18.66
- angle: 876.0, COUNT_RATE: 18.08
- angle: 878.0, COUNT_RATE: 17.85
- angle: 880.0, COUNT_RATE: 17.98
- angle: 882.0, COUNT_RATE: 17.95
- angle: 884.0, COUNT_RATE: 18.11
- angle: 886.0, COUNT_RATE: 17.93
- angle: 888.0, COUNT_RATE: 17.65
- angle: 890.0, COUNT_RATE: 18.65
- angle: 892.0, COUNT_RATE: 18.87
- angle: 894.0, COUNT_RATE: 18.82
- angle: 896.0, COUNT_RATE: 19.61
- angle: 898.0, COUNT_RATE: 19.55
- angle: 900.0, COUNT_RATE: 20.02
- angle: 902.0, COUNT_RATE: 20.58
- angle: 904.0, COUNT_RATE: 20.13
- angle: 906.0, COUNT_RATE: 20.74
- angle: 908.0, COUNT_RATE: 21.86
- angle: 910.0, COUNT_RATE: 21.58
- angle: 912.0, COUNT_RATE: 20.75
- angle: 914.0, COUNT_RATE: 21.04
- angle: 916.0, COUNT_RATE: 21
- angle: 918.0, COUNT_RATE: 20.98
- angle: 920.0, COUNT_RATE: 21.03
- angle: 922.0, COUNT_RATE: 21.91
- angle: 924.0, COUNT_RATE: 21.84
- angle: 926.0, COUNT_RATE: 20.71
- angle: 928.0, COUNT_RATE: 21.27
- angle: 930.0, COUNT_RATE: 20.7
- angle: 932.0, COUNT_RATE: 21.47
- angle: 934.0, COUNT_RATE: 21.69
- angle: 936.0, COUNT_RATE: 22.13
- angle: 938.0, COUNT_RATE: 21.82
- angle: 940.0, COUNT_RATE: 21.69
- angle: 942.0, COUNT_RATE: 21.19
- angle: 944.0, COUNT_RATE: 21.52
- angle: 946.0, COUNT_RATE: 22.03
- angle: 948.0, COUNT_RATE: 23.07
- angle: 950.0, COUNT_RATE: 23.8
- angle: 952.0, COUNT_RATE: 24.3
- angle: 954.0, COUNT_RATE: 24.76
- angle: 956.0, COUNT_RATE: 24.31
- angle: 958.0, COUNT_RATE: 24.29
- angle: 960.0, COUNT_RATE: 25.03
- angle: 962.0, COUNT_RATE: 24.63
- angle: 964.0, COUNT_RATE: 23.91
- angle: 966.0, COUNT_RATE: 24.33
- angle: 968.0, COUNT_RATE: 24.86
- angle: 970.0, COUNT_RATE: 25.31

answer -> -1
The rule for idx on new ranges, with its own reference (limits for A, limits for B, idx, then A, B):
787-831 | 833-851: 2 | -0.10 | -0.06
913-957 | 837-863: -19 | 0.19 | -0.01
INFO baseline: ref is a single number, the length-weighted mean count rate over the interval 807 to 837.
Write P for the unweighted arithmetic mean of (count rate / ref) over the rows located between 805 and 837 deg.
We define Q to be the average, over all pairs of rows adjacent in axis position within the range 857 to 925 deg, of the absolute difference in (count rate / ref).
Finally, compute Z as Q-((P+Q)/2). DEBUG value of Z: -0.49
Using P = 1.00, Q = 0.0235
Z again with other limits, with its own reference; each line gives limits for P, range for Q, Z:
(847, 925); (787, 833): -0.56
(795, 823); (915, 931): -0.47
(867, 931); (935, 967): -0.57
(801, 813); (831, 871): -0.47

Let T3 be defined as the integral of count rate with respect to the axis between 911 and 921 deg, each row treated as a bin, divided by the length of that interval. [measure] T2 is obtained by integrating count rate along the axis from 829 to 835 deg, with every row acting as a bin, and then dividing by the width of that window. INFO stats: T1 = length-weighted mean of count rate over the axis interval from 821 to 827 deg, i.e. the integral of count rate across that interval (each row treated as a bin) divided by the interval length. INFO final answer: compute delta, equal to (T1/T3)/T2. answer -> 0.0504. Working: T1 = 18.0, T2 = 17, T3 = 21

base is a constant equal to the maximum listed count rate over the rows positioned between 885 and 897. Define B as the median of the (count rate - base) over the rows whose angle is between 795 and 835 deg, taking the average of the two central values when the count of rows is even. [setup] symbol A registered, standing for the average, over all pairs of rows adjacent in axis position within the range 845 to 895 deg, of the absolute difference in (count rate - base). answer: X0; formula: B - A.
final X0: -3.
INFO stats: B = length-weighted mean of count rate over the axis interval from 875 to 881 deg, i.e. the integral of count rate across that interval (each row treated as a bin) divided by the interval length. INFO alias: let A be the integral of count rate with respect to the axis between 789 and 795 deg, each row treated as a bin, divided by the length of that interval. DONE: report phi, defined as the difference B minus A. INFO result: 3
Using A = 15.4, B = 18.0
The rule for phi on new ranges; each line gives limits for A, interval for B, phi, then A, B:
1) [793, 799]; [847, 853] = 2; 15.5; 17.3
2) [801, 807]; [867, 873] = 4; 16.5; 20.0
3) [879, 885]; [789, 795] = -3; 18.0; 15.4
